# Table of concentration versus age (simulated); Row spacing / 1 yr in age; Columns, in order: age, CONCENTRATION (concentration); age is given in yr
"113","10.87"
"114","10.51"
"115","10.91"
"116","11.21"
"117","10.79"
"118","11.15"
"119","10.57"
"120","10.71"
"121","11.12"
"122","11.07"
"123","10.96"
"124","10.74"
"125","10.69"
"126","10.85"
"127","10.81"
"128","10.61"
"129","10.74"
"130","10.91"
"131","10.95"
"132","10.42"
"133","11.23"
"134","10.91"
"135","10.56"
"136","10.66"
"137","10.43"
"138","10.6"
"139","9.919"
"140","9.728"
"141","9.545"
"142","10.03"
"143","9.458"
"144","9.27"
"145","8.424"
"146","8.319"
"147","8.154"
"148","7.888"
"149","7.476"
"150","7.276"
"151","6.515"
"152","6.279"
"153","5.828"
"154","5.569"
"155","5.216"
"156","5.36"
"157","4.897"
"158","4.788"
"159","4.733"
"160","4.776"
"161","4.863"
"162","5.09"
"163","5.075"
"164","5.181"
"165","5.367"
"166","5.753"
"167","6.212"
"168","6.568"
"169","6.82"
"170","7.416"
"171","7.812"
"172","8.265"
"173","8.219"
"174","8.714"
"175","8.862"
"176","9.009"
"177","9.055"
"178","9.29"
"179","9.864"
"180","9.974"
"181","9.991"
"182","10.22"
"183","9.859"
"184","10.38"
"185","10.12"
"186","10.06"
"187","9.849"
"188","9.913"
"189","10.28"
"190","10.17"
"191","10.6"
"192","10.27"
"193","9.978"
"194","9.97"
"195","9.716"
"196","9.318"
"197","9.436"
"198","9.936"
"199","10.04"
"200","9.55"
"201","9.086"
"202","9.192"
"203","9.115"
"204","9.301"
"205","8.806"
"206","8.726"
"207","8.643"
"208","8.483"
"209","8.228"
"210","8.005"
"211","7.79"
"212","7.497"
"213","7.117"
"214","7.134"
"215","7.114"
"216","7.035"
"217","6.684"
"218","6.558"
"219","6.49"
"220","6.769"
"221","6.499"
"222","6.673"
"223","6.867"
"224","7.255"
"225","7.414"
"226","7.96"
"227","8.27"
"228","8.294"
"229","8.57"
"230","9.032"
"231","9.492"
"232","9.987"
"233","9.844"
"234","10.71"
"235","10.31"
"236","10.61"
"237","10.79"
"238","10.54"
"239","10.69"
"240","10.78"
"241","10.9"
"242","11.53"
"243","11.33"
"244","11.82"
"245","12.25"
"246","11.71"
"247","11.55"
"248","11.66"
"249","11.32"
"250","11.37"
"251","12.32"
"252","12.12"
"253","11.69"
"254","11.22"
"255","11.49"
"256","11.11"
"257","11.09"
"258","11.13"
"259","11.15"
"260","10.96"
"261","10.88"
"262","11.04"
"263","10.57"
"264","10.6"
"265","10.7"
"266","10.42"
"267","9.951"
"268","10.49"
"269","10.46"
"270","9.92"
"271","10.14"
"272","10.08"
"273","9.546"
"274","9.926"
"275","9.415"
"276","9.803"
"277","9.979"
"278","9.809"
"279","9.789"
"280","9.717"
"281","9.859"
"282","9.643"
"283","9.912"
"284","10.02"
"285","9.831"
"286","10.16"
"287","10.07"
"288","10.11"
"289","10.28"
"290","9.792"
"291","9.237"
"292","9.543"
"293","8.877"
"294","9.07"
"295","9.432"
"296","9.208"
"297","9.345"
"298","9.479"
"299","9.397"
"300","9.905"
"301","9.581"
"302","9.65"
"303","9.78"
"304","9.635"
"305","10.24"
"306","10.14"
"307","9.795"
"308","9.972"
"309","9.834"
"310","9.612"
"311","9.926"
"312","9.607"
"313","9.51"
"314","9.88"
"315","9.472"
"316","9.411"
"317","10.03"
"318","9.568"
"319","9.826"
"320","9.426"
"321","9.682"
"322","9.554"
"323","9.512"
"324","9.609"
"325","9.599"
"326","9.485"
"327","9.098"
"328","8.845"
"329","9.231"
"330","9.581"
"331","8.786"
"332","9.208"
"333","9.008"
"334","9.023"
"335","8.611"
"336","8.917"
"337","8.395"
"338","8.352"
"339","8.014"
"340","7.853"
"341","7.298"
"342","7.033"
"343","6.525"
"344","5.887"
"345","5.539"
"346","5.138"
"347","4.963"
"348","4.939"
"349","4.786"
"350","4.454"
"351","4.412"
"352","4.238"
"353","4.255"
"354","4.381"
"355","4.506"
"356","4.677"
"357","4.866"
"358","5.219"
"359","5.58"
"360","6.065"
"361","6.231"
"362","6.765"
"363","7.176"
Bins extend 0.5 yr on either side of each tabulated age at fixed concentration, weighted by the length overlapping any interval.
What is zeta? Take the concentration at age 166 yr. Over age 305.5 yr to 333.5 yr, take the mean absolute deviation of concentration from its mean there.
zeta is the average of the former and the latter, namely 3.0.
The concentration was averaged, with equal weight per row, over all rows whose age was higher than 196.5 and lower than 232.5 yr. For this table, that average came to 8.1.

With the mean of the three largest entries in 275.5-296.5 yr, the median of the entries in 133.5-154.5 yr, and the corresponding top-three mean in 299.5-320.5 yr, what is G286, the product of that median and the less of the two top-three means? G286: 94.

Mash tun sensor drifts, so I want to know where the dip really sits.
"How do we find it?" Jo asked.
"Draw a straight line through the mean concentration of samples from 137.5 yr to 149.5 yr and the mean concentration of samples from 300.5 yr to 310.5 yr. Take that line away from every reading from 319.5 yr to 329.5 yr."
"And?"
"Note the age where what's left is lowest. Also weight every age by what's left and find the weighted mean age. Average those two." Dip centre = 326.8 yr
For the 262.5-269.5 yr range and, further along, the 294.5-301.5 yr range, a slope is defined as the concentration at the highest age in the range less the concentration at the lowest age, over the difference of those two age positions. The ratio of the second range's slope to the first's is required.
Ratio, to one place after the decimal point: -1.4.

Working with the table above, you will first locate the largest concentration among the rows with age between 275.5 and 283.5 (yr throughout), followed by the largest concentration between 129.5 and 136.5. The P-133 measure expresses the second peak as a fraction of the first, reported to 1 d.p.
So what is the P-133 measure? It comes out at 1.1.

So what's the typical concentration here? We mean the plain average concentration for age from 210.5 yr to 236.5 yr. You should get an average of 8.0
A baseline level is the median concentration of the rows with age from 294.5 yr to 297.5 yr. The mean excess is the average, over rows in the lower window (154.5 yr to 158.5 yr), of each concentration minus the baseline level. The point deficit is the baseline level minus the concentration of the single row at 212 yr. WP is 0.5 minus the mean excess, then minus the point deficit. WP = 2.9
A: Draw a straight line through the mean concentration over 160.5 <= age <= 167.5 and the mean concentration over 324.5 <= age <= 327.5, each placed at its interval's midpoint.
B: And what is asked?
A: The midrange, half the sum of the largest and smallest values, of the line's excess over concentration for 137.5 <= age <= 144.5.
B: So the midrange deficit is -5.1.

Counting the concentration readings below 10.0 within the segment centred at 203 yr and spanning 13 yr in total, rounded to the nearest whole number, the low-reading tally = 12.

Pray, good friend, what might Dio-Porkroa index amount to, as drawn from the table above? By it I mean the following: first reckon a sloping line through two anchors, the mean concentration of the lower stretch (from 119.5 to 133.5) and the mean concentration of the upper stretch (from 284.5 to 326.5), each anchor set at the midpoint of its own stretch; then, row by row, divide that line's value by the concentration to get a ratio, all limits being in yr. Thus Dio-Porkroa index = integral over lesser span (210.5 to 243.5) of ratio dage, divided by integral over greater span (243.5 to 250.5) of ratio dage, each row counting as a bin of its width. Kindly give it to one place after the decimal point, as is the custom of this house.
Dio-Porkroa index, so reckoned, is 6.7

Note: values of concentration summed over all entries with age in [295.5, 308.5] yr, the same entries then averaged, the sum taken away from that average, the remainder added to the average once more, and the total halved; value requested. -53.4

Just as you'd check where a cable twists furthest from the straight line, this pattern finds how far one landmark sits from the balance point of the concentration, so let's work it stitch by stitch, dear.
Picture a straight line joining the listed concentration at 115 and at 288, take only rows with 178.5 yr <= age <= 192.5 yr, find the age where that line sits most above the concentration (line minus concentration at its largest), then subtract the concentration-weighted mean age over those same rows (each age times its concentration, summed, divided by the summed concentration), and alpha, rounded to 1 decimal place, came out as -6.5 yr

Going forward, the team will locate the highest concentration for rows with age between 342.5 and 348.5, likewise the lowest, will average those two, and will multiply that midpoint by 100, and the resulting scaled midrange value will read 573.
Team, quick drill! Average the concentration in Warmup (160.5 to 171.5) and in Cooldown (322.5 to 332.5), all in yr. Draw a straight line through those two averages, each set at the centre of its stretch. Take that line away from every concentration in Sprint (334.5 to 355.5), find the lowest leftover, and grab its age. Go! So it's 353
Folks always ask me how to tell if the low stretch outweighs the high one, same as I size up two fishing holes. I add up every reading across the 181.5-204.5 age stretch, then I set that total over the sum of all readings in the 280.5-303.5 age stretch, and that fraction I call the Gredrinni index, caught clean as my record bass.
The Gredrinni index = 1.0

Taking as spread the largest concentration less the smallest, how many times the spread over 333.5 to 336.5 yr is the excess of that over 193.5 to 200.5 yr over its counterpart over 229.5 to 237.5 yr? -2.5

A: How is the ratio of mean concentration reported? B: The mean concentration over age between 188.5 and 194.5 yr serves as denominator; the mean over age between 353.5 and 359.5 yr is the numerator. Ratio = 0.48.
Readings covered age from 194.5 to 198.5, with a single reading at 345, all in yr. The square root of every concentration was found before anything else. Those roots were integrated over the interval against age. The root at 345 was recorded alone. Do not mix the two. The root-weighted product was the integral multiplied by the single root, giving 29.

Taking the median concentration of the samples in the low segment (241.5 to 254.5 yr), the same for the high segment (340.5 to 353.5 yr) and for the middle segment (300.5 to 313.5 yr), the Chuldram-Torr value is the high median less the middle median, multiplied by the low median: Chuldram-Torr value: -56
